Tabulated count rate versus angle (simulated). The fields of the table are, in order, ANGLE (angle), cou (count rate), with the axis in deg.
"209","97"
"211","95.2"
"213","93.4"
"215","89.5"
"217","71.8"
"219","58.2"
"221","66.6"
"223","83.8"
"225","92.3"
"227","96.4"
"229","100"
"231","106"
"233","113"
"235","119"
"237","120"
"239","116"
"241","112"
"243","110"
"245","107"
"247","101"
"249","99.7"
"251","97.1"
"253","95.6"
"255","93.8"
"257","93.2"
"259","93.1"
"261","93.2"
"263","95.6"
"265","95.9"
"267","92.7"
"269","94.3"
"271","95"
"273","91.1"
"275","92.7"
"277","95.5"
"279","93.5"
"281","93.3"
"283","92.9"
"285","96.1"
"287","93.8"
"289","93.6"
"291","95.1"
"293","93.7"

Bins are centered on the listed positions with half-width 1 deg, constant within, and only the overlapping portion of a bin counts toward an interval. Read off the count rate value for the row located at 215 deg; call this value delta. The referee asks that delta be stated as 89.5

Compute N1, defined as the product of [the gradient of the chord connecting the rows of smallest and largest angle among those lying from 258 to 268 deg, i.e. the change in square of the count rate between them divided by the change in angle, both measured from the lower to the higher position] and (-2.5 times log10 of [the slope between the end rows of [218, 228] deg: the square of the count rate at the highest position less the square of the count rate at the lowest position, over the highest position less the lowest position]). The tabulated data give 67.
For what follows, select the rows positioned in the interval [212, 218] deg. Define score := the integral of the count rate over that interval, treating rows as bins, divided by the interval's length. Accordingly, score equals 85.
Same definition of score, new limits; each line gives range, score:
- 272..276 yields 92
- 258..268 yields 94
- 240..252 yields 104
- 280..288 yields 94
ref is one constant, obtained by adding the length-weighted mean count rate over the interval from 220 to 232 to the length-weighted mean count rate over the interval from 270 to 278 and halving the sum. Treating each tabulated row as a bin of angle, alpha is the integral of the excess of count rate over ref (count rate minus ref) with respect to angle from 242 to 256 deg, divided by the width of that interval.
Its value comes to 8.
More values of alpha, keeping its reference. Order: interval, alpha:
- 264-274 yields 2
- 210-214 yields 2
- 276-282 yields 2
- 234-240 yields 26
